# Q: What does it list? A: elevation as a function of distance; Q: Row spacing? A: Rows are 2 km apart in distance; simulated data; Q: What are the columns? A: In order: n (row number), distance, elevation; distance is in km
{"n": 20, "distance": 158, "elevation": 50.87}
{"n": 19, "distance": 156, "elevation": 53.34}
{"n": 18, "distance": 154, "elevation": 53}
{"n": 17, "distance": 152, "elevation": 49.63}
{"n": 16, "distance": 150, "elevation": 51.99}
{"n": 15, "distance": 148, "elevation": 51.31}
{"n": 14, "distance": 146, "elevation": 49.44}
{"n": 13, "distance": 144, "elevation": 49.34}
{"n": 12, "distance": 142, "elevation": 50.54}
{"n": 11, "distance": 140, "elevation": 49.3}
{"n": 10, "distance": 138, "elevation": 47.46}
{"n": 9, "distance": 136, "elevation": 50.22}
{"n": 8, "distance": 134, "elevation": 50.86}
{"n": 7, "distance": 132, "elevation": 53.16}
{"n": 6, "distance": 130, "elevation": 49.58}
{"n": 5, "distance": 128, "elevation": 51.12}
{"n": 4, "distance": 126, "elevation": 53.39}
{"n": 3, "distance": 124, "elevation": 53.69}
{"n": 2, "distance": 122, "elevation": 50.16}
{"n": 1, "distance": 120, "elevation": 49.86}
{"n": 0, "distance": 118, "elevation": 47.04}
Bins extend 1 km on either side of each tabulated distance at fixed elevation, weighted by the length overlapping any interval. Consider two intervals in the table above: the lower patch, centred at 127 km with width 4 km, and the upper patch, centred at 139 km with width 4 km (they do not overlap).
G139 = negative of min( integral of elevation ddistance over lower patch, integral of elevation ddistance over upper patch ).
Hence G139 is -194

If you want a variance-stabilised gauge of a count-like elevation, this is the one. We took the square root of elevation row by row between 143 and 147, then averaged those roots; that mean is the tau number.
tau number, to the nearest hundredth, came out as 7.03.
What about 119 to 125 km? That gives 7.16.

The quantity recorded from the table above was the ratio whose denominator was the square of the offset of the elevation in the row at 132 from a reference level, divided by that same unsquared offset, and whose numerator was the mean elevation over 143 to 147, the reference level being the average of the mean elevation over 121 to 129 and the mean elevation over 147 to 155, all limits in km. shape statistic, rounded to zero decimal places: 36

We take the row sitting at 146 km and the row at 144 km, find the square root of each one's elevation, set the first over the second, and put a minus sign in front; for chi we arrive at -1.00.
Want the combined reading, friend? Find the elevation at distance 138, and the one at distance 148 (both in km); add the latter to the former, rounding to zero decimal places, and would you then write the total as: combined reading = 99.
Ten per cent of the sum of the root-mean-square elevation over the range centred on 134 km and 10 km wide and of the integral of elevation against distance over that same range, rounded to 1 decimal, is 55.3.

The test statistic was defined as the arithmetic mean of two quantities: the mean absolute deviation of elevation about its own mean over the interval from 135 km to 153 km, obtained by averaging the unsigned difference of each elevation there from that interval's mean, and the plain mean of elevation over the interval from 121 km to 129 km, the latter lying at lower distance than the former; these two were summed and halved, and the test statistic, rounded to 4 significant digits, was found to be 26.53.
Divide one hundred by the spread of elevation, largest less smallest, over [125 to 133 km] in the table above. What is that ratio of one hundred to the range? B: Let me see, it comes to 26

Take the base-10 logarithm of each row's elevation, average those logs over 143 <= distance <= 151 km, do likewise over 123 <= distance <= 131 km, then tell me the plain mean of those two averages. 1.71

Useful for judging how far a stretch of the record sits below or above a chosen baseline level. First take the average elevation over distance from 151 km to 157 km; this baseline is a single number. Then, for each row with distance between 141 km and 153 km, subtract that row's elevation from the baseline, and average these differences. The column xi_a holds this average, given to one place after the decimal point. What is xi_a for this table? 1.6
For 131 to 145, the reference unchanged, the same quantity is 1.9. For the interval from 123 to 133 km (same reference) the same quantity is -0.2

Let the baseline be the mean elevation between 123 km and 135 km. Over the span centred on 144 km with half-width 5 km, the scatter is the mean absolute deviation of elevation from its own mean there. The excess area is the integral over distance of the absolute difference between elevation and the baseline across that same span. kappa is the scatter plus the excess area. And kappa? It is 21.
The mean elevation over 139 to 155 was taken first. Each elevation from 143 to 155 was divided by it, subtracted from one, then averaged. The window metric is 0.00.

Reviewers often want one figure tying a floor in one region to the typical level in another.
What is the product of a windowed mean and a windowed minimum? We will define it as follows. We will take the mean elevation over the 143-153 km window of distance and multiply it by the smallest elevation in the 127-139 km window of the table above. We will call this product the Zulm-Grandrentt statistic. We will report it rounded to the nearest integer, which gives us 2389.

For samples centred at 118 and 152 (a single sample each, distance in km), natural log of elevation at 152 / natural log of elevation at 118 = 1.014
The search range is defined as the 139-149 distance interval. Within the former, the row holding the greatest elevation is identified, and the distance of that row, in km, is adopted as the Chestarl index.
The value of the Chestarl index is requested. 148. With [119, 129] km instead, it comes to 124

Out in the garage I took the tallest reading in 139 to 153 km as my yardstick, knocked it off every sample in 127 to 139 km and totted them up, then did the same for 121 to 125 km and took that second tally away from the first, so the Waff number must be -9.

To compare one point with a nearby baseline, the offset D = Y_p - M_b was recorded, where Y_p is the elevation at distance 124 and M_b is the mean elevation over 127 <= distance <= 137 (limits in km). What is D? 2.7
